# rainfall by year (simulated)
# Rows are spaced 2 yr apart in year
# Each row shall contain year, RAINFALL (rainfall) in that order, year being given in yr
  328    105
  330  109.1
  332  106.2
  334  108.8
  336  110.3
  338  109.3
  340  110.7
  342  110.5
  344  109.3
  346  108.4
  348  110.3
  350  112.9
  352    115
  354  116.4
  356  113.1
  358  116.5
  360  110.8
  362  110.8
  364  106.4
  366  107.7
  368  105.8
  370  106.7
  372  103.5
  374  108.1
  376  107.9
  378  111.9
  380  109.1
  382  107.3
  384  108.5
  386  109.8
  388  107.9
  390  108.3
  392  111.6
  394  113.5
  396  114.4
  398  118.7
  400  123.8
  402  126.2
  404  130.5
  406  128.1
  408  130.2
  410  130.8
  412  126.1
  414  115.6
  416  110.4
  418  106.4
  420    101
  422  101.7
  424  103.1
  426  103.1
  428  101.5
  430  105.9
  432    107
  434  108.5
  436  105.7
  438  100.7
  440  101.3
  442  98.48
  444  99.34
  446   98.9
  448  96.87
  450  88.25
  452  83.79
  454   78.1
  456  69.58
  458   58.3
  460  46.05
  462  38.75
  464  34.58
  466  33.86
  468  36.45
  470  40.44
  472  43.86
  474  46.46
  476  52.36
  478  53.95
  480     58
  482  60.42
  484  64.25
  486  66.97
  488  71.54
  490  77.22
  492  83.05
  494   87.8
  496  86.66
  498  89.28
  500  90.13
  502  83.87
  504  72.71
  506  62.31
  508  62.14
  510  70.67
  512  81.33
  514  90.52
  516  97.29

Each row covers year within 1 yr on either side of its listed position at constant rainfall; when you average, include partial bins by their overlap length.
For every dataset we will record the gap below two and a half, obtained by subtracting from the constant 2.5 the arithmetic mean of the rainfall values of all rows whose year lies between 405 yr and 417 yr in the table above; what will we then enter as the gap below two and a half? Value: -121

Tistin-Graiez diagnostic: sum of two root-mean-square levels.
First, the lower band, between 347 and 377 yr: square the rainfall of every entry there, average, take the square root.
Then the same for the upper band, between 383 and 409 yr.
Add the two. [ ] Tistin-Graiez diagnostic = 228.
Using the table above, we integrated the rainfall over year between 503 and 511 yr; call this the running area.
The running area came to 536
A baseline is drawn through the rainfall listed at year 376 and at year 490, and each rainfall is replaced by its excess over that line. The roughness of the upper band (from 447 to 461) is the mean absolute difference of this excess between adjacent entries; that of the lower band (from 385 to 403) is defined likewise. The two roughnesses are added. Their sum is 11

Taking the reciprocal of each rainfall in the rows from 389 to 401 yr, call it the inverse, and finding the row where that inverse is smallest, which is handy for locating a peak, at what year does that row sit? 400 yr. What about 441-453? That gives 444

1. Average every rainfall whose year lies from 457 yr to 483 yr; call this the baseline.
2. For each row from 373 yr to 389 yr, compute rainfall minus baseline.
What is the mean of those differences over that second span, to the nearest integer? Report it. 62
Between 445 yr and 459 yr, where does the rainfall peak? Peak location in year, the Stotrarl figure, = 446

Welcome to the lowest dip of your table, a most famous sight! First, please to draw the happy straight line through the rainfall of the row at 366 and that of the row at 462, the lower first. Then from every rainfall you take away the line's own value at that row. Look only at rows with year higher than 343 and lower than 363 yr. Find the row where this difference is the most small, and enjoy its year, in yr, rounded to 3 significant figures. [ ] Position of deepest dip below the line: 344 yr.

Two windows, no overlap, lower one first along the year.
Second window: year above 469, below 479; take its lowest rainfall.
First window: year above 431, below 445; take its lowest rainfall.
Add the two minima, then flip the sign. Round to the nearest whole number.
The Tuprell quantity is -139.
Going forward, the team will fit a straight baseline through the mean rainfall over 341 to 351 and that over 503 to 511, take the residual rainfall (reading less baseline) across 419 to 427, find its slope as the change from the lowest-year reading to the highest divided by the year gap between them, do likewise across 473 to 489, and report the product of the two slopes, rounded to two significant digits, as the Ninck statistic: 1.3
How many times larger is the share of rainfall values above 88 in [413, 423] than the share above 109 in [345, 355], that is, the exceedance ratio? 1.25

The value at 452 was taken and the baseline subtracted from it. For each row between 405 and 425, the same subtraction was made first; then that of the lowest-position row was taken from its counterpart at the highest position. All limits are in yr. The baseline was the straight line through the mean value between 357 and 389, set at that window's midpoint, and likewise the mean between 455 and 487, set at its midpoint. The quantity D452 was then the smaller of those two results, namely -14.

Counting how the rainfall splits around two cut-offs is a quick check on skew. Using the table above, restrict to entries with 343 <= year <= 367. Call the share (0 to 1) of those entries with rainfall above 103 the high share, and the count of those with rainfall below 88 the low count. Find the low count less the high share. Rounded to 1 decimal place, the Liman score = -1.0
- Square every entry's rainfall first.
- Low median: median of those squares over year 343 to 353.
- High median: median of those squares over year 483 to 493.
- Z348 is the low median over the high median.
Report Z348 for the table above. 2.4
